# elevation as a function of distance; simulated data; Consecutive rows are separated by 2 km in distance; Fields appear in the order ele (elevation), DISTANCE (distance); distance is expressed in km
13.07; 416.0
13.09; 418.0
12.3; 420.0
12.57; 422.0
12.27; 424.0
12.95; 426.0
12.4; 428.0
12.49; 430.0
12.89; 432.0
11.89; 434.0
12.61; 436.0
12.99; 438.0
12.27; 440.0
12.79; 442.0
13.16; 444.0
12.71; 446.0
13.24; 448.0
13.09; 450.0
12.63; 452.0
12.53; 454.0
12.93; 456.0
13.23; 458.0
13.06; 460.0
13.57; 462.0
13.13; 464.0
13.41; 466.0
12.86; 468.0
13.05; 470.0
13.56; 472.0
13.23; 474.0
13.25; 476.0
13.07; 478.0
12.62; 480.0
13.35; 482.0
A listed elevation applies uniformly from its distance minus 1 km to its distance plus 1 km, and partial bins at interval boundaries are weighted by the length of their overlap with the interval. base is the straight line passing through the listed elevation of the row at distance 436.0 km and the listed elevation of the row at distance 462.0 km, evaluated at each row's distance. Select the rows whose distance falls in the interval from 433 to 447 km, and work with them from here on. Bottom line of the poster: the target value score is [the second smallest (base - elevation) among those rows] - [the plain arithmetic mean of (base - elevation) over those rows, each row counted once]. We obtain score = -0.381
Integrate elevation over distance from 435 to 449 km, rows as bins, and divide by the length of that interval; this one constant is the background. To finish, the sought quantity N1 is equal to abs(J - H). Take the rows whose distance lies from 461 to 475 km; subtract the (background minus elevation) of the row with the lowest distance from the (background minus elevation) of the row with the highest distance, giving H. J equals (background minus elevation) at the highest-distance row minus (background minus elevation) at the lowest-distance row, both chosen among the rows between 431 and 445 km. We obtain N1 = 0.6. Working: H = 0.34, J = -0.27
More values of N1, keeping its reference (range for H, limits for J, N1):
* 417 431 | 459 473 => 1.1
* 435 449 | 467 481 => 0.9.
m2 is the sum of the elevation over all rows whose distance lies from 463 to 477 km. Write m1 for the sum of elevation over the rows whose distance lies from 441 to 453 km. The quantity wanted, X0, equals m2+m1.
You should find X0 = 170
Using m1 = 78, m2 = 92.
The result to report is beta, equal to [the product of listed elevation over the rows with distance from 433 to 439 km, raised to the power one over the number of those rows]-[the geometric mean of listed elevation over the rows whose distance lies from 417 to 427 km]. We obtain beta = -0.14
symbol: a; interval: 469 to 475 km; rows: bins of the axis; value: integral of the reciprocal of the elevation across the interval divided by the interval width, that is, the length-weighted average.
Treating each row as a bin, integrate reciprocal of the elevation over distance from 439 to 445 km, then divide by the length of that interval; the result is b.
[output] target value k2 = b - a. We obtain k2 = 0.003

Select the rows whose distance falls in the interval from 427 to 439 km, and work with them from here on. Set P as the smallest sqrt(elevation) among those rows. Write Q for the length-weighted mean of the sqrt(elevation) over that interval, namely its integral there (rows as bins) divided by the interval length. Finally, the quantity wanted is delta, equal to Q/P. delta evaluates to 1.03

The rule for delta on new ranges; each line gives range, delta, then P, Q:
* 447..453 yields 1.01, 3.55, 3.60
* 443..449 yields 1.01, 3.57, 3.61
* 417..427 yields 1.01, 3.50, 3.55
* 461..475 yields 1.02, 3.59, 3.64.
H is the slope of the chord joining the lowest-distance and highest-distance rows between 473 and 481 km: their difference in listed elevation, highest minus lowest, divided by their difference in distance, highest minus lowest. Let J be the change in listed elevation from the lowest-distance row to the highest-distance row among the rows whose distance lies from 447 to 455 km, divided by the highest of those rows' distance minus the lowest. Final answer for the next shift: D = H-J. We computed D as 0.02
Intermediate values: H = -0.10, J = -0.12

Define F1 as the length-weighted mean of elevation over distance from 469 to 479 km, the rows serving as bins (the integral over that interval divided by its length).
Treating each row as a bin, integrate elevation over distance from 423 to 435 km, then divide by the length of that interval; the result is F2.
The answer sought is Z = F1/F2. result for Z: 1.06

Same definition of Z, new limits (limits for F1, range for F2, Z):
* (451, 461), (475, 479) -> 0.98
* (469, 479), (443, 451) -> 1.01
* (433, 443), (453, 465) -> 0.96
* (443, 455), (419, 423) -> 1.04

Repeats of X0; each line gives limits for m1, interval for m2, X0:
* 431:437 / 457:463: 77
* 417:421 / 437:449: 103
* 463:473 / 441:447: 105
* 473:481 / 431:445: 141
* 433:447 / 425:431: 126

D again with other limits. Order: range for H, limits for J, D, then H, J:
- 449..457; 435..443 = -0.06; -0.03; 0.03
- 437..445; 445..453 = 0.04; 0.03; -0.01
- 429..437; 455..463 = -0.09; 0.02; 0.11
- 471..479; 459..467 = -0.14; -0.08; 0.06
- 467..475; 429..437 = 0.04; 0.06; 0.02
